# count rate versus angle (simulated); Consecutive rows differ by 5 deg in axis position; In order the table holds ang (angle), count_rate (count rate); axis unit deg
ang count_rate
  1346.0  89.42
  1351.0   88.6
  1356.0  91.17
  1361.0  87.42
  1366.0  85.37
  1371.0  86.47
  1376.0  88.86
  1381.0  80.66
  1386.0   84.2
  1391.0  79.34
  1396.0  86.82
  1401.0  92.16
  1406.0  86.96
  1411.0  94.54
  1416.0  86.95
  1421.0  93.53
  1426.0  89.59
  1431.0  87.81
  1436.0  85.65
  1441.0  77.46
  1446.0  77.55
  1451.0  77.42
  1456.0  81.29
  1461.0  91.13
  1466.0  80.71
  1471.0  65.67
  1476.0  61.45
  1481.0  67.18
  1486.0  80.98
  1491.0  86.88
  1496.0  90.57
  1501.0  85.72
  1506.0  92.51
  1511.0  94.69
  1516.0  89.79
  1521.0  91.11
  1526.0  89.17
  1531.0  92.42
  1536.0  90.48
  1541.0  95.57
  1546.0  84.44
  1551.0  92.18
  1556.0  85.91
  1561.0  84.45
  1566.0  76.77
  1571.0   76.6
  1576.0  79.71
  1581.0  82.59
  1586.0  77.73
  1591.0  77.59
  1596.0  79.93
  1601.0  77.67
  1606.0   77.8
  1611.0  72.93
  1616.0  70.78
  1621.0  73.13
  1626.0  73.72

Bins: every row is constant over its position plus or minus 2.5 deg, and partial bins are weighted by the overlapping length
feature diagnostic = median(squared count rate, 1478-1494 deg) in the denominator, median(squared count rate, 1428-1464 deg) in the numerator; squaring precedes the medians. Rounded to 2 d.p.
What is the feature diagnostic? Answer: 1.01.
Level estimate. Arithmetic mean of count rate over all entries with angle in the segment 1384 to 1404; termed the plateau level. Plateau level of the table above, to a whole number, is 86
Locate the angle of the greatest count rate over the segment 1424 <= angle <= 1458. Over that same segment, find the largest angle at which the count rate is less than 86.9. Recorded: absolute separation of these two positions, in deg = 30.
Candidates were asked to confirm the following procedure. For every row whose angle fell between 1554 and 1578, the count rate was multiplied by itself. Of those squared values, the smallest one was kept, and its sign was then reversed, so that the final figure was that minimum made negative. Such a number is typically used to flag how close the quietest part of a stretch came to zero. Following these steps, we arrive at -5868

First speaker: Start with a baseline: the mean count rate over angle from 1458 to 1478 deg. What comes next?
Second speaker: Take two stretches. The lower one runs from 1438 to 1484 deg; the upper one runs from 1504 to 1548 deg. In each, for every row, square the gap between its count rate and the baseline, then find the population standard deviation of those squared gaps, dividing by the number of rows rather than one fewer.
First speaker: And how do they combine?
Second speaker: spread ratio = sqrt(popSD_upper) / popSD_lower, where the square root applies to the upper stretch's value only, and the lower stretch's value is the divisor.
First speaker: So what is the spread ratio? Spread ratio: 0.12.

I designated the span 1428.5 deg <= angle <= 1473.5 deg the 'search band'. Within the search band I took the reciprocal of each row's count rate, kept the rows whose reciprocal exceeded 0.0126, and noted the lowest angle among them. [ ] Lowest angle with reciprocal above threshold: 1441.0 deg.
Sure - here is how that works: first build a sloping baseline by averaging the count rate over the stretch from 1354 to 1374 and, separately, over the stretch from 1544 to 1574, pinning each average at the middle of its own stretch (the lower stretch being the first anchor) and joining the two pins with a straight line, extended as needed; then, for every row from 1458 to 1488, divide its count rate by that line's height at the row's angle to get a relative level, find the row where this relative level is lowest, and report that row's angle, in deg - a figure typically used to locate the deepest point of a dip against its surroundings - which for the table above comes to 1476.0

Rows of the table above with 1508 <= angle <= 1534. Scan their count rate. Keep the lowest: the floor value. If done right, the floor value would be 89.17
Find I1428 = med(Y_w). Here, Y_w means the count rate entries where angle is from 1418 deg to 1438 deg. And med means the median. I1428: 88.7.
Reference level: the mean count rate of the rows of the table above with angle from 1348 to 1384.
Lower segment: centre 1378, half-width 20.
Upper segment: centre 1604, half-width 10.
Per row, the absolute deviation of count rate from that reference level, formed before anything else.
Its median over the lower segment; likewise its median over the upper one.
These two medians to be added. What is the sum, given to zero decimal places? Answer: 11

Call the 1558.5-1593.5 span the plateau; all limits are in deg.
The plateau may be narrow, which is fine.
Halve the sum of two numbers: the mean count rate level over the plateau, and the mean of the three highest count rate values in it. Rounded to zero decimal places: 81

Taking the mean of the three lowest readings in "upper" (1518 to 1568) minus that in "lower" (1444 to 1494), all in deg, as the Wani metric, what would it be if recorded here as 17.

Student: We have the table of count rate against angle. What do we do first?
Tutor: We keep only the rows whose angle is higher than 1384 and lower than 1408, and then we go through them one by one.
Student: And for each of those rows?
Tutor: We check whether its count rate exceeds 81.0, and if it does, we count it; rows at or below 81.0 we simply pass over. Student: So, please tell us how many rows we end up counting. 4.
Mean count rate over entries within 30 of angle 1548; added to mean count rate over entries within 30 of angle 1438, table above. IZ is 172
